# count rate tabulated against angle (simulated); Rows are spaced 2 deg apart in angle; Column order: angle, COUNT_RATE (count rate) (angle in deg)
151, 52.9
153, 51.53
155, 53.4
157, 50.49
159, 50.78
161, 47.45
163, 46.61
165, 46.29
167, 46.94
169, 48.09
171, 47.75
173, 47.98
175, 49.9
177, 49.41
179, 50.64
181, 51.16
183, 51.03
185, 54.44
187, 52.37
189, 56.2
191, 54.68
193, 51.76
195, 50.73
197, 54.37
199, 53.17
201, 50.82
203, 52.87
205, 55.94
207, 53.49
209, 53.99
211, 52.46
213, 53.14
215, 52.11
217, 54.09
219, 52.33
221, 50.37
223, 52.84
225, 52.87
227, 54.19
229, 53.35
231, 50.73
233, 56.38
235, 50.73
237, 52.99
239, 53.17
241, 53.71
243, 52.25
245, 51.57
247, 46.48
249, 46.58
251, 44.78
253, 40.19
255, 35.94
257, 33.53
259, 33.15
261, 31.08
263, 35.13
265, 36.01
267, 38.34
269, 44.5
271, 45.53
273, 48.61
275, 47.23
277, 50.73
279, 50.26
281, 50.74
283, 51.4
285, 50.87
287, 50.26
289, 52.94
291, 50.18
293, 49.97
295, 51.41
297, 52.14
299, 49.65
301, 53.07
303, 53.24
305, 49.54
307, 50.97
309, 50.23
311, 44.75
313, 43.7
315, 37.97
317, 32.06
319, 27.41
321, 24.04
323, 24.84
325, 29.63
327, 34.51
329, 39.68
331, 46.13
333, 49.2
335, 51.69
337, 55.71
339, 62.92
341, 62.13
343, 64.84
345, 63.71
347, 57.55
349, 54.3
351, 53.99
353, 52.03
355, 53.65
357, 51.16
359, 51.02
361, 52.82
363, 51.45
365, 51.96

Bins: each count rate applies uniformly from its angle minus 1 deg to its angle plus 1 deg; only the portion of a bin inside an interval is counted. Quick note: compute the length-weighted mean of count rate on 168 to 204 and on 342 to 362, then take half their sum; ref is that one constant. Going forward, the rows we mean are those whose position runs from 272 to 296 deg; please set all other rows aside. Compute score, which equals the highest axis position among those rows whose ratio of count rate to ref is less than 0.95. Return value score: 293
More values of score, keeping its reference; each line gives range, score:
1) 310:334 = 333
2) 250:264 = 263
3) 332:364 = 333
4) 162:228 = 221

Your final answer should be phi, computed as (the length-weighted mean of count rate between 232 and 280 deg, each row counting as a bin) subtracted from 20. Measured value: -25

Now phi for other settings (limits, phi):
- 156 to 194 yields -30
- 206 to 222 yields -33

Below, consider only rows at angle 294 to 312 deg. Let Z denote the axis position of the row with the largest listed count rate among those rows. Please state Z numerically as 303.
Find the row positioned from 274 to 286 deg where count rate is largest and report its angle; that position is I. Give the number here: 283 deg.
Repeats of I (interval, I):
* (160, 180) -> 179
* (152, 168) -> 155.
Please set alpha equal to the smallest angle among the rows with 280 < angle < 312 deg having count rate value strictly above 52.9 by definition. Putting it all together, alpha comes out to 289 deg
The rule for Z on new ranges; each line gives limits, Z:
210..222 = 217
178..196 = 189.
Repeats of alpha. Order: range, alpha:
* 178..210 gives 185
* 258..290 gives 289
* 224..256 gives 227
